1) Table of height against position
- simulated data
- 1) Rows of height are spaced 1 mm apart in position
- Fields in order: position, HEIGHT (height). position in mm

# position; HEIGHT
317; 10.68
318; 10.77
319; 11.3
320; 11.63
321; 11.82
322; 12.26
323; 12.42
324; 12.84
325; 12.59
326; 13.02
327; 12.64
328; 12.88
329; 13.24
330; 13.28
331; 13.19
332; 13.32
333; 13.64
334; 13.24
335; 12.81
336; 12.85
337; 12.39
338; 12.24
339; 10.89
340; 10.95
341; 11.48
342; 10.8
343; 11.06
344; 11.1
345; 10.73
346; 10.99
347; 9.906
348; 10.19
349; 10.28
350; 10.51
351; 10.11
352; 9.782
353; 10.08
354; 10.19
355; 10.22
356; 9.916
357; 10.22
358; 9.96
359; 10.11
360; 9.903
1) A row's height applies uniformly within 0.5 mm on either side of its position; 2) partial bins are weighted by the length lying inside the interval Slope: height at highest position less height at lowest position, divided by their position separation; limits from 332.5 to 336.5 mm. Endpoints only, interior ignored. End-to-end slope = -0.26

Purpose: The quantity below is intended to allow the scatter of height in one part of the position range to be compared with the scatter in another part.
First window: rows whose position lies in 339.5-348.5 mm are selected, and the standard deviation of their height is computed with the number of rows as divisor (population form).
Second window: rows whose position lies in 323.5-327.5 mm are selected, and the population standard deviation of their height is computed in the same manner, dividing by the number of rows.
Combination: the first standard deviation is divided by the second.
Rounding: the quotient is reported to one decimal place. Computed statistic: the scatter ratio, 2.7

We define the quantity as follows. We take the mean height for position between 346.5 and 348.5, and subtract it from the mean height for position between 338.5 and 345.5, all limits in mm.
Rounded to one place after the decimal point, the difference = 1.0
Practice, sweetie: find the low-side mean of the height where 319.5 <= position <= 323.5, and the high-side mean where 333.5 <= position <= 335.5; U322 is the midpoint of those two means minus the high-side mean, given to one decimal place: -0.5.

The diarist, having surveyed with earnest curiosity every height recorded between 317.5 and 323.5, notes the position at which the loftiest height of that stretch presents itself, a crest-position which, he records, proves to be 323 mm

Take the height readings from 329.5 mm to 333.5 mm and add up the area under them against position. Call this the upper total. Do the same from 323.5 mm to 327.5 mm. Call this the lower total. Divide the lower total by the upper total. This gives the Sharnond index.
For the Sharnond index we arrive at 0.96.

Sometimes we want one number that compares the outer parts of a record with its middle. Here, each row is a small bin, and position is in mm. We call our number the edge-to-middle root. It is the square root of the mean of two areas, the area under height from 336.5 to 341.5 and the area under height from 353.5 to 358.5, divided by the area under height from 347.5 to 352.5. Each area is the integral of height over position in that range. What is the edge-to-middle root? 1.032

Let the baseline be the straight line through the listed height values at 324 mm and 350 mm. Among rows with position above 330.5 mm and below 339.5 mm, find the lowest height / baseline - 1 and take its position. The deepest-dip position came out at 339 mm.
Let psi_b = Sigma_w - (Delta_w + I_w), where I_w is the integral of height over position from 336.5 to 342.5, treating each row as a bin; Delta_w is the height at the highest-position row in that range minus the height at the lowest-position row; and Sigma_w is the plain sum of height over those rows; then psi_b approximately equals 1.6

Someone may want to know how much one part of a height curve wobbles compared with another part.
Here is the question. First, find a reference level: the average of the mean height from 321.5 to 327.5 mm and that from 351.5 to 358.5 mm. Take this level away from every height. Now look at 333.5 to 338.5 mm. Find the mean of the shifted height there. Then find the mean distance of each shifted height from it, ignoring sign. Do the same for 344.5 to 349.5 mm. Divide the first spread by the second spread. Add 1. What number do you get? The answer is 2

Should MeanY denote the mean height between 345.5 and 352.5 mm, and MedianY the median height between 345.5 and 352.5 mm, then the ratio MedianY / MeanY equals 0.994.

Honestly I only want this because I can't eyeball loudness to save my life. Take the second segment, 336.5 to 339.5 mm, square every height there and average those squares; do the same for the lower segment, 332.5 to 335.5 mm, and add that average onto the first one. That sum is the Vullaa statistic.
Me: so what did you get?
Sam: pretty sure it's 316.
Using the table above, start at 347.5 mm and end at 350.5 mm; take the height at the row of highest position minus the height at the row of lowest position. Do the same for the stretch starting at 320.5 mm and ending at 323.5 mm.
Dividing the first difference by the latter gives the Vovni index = 0.53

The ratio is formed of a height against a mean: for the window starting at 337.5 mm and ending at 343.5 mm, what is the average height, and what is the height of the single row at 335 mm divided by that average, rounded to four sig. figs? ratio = 1.140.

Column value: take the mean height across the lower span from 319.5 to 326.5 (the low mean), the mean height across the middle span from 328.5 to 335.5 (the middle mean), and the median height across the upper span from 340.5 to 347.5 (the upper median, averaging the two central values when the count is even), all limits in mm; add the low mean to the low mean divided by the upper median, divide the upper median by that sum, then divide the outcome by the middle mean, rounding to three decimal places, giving 0.061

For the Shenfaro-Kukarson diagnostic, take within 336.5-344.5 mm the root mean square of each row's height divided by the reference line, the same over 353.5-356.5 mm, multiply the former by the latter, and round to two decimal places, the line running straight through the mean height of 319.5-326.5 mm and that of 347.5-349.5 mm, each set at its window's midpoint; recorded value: 1.09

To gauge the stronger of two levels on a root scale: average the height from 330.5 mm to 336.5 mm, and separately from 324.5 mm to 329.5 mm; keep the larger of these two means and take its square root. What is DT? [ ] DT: 3.63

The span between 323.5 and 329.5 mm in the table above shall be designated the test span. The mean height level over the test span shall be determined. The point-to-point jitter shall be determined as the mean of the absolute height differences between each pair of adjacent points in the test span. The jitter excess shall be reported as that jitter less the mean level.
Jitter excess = -12.5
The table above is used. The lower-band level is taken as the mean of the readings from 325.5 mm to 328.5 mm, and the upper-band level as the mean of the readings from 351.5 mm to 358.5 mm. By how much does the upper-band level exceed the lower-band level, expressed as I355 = -2.8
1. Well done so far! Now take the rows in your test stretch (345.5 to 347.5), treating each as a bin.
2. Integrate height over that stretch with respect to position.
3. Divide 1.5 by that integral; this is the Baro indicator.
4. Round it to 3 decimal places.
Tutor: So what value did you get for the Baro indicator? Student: 0.072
